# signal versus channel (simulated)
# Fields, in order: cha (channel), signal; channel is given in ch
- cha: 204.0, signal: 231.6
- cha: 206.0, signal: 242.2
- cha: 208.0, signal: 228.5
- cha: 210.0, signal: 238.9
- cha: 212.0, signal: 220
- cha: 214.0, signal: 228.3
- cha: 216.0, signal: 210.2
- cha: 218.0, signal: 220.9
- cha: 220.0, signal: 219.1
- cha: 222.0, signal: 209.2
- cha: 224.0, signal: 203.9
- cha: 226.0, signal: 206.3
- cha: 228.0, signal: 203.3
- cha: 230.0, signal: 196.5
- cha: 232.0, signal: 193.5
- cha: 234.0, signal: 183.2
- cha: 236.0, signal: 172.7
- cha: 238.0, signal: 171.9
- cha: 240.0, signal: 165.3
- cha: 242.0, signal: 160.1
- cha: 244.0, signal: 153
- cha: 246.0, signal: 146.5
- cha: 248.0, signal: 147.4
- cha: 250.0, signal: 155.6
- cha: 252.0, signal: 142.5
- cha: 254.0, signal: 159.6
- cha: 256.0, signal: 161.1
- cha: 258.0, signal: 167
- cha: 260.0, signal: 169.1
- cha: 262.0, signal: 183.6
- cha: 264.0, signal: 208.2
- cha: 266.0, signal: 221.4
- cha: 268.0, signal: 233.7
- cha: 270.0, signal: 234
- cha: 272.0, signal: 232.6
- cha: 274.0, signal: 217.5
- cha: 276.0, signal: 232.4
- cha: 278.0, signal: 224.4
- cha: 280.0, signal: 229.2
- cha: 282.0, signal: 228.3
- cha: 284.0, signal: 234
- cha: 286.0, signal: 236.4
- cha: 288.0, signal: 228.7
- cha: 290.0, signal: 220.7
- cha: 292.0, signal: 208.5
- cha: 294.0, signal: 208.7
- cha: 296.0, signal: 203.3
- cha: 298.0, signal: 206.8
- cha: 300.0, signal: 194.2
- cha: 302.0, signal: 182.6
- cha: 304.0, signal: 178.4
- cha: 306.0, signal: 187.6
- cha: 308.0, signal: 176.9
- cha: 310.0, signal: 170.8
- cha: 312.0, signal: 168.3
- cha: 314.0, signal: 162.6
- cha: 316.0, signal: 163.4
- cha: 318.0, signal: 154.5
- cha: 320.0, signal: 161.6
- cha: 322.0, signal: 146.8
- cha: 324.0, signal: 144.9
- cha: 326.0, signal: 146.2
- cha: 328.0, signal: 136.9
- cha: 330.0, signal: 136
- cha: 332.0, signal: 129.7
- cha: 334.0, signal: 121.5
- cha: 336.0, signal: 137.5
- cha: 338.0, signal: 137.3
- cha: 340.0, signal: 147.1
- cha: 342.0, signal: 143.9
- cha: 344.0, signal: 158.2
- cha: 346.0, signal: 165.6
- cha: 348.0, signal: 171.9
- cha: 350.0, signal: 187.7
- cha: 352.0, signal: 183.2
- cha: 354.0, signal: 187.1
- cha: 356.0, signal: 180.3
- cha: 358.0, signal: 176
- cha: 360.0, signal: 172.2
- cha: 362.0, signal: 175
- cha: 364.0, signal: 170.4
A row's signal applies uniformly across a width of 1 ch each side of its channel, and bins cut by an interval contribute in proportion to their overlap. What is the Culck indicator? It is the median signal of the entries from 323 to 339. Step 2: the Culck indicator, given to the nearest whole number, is 137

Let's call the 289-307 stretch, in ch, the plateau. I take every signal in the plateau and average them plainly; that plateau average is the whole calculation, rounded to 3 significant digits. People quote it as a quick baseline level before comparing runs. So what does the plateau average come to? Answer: 199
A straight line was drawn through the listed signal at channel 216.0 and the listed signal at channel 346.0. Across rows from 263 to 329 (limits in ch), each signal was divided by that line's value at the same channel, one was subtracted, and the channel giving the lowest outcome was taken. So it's 328.0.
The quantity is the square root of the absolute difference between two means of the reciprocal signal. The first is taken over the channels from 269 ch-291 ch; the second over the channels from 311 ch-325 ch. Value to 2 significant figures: 0.045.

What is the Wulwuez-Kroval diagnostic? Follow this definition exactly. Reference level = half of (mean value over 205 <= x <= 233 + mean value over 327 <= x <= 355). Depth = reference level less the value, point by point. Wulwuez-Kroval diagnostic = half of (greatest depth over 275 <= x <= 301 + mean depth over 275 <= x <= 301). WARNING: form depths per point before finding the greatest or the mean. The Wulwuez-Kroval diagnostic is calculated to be -22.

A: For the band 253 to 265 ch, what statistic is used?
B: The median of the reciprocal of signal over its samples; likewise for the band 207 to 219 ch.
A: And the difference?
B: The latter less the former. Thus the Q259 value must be -0.0015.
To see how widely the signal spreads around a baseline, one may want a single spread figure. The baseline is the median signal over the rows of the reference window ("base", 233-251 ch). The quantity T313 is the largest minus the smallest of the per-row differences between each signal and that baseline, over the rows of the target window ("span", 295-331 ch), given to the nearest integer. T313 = 71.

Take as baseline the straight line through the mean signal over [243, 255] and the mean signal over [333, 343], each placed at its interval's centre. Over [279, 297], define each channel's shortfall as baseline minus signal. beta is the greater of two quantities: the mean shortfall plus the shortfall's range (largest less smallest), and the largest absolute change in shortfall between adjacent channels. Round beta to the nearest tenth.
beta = 11.9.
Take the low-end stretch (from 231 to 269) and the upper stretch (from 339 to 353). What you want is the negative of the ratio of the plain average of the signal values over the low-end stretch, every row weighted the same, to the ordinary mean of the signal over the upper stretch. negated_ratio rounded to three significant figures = -1.05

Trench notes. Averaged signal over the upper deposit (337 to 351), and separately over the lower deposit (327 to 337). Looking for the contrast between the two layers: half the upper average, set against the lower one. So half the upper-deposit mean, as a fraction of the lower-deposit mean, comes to 0.60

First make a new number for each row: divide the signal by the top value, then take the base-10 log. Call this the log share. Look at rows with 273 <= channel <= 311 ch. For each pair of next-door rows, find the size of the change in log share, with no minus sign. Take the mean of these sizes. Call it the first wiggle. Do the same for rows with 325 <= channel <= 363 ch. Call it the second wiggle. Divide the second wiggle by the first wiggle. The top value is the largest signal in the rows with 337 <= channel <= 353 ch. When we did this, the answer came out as 1.3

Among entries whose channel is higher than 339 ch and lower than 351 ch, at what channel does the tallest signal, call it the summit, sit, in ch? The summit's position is 350.0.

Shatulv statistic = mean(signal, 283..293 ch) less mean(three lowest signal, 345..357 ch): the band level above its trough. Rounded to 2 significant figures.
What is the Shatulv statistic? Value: 53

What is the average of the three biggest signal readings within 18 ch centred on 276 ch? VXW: 234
